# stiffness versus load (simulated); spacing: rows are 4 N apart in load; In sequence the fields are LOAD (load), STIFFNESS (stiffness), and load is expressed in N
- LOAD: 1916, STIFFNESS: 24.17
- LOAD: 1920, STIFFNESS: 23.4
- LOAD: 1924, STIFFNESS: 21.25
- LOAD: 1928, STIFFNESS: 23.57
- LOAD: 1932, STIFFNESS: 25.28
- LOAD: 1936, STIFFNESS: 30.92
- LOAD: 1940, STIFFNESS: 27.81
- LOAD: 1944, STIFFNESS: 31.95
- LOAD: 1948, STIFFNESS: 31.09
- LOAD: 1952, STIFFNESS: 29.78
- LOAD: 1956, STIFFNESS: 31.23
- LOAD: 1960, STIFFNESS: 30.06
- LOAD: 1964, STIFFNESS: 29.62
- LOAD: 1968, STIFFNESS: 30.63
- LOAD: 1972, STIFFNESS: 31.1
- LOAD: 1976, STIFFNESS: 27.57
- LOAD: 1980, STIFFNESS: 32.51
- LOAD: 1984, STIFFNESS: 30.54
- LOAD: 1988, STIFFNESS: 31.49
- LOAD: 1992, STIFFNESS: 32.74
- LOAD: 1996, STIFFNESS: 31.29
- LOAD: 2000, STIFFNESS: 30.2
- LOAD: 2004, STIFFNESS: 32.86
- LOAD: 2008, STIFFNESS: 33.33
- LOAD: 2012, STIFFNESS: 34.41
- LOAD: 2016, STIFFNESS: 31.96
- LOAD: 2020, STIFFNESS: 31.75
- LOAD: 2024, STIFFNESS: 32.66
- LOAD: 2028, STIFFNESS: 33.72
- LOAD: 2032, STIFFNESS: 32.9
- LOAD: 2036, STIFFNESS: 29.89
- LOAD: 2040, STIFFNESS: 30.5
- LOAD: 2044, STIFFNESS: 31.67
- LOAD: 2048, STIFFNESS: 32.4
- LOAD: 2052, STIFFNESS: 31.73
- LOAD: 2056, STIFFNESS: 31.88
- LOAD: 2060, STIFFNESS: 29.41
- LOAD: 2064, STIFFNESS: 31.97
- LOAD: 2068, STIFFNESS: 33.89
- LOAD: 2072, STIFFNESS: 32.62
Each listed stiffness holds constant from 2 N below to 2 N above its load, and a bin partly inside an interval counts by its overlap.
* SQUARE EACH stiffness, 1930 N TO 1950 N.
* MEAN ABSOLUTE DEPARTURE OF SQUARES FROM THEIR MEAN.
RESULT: 132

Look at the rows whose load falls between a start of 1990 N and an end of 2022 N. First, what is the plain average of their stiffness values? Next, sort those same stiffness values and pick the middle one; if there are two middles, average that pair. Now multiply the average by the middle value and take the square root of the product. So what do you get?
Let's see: 32.3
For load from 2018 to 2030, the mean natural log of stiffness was 3.49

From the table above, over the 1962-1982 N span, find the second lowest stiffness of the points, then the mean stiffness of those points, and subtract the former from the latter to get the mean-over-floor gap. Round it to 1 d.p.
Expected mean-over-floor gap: 0.7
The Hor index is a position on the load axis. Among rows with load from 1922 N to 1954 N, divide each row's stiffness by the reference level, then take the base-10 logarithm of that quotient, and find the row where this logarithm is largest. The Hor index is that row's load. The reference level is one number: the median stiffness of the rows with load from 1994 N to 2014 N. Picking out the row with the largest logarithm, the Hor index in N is 1944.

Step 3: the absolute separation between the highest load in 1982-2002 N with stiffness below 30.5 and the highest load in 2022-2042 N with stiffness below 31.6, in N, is 40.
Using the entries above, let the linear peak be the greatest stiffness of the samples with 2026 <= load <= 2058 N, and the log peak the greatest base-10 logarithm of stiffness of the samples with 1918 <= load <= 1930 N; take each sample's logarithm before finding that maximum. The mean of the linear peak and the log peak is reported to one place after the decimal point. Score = 17.5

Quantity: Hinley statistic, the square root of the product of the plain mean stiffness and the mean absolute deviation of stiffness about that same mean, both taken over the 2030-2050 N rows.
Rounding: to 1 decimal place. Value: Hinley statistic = 5.7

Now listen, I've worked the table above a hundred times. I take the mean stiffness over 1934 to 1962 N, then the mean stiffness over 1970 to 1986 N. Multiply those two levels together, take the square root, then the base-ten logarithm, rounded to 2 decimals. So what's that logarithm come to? 1.48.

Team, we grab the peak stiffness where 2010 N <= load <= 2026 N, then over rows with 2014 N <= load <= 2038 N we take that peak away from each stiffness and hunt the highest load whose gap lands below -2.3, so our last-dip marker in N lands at 2036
